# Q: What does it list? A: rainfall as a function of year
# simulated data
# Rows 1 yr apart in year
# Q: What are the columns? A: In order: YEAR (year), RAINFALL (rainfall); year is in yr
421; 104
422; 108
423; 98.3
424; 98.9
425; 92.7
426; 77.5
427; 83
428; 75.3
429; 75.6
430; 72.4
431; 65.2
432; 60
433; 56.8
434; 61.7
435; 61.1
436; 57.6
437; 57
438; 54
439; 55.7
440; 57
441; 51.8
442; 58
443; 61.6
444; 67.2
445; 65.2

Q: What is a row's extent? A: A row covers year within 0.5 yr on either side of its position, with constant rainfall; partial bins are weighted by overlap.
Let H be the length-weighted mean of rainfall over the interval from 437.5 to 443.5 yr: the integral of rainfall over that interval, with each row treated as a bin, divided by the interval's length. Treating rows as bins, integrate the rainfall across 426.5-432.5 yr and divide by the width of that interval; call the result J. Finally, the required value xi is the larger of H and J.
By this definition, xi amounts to 72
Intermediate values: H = 56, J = 72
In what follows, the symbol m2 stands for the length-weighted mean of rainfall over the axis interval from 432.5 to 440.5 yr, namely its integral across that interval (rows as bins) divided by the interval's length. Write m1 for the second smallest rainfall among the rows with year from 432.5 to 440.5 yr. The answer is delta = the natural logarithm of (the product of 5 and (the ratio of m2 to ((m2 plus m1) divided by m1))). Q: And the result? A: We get 4.95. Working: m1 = 55.7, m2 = 57.6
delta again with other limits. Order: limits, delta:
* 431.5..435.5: 5.01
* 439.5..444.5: 4.98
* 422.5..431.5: 5.26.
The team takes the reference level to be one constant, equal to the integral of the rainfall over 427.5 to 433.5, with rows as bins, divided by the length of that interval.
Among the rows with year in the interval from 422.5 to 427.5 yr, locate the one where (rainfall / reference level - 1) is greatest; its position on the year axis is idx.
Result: 424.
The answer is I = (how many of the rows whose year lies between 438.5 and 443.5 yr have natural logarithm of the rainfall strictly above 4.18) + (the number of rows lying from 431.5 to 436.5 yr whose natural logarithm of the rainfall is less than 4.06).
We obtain 2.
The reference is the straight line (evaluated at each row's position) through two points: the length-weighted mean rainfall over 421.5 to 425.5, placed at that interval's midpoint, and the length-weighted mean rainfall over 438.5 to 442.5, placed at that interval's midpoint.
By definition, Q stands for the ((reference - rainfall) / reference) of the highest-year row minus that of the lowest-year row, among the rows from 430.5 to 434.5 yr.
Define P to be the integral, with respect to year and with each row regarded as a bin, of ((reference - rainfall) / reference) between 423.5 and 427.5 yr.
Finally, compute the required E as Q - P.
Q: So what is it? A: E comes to -0.31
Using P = 0.27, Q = -0.04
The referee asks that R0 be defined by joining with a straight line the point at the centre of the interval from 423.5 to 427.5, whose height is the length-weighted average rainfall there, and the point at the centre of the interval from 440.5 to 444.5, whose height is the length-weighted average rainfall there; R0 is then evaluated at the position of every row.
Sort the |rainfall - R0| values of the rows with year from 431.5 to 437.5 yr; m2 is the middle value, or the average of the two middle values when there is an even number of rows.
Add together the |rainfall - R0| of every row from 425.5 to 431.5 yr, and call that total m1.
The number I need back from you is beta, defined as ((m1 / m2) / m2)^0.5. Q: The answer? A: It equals 0.6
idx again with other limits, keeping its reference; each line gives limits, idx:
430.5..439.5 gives 431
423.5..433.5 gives 424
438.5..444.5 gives 444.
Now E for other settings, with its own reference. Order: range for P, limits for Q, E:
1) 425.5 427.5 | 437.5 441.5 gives -0.33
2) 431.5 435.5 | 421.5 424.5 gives -0.70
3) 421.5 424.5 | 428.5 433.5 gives 0.16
